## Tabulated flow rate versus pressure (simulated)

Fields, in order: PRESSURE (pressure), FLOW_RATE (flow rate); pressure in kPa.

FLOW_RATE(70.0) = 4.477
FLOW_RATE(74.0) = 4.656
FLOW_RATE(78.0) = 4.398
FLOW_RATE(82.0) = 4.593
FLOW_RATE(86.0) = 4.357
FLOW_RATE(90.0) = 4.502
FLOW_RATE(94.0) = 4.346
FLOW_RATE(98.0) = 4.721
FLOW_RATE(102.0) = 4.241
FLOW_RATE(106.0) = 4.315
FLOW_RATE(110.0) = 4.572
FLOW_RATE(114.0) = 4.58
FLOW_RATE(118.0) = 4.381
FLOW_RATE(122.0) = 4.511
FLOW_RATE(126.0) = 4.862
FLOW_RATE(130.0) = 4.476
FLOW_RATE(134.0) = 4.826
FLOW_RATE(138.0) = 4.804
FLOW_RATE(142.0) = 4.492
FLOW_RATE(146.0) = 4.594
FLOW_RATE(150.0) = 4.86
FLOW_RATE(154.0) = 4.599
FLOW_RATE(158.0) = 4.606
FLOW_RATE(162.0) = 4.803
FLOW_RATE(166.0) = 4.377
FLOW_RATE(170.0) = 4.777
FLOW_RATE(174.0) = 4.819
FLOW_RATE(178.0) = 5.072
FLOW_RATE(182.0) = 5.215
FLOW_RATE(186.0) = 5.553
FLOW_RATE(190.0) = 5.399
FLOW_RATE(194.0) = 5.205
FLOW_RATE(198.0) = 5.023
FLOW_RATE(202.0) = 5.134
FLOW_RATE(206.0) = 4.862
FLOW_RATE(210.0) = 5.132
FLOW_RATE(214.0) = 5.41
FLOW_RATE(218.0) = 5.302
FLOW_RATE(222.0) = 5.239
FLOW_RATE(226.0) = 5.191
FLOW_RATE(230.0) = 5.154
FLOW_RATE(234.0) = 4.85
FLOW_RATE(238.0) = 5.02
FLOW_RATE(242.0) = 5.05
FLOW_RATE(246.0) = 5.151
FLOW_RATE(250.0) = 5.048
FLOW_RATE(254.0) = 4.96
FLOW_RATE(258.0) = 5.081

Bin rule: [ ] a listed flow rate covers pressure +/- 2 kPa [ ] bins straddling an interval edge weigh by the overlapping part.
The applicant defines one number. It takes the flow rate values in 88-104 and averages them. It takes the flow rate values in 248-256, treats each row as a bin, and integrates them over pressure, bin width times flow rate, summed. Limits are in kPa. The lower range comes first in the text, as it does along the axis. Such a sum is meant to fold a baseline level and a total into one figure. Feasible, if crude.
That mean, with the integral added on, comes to 44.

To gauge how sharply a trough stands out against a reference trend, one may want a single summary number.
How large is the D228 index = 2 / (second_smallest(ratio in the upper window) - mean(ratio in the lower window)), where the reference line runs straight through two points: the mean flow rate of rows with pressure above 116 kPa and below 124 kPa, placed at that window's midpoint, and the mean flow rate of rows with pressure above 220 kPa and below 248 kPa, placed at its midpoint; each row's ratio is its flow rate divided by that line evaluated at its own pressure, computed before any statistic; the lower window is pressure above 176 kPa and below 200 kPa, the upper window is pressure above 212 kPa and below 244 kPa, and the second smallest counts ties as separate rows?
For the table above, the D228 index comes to -19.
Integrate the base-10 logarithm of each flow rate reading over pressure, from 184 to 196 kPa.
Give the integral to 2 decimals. 8.77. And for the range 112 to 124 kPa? 7.83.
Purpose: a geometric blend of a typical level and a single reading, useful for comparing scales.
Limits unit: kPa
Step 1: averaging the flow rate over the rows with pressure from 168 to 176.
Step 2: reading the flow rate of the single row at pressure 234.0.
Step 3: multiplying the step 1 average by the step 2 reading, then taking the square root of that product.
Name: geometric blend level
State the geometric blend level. 4.82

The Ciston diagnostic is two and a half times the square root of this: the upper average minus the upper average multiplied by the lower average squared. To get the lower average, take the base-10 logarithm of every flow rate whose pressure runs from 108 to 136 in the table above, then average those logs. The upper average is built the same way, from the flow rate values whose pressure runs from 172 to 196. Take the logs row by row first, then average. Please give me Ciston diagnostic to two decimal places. 1.58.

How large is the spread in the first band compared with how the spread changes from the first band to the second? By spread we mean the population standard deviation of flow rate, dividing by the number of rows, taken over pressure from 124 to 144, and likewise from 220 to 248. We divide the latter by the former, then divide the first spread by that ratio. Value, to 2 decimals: 0.24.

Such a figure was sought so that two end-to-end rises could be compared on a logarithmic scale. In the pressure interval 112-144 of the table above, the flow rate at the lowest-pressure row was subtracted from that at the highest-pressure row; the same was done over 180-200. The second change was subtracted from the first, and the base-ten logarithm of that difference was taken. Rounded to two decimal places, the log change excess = -0.98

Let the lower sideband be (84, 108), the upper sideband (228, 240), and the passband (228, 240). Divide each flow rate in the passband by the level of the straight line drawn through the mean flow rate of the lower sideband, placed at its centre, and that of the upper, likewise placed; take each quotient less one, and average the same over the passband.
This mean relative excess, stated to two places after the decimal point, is 0.00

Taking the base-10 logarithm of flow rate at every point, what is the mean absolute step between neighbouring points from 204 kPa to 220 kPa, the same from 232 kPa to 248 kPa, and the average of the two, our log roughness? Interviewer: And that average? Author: 0.014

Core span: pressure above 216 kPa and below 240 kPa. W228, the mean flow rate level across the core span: 5.1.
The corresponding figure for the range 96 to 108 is 4.4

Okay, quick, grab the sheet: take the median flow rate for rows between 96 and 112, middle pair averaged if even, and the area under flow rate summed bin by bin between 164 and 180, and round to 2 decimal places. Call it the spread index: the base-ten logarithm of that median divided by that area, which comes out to -1.23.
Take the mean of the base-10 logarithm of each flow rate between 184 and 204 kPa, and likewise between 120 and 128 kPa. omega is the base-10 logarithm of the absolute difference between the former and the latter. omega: -1.30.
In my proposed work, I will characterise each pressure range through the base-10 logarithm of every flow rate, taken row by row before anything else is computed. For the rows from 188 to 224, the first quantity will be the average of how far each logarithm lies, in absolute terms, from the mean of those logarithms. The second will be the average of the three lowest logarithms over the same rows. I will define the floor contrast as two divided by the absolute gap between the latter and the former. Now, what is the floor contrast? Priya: 2.91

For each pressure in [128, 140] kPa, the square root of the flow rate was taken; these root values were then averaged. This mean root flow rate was 2.17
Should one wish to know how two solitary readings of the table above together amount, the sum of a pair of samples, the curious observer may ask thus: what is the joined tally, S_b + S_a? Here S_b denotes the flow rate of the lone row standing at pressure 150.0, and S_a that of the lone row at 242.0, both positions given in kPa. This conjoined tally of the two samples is 9.9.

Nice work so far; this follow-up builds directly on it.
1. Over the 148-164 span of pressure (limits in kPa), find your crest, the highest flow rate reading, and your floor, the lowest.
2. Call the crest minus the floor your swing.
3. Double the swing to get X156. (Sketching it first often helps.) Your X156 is 0.5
